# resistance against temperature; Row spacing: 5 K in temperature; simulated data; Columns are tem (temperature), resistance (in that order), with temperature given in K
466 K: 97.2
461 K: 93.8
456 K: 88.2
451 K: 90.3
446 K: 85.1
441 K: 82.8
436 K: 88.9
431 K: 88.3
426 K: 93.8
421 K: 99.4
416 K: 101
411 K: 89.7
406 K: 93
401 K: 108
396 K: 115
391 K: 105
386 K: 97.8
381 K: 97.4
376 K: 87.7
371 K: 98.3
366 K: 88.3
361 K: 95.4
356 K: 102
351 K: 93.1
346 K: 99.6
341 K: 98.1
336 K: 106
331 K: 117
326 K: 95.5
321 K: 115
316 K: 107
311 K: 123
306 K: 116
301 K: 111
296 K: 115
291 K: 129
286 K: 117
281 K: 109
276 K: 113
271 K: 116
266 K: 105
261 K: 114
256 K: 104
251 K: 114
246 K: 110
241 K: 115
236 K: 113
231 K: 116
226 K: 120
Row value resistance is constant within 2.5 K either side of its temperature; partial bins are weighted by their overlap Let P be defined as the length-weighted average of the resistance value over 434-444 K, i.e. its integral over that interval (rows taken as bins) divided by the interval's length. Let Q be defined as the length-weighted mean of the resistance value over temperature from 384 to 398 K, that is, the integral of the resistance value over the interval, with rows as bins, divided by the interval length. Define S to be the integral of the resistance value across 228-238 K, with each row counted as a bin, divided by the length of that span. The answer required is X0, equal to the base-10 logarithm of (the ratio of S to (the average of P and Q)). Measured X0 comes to 0.08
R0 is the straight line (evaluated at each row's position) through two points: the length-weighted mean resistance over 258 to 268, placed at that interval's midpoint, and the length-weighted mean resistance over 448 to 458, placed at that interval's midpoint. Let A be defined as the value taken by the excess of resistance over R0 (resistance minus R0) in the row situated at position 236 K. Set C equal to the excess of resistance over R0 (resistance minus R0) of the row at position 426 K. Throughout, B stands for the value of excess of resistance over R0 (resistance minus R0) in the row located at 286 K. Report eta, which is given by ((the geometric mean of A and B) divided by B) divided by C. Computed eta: 0.1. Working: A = 1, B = 10.0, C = 1.8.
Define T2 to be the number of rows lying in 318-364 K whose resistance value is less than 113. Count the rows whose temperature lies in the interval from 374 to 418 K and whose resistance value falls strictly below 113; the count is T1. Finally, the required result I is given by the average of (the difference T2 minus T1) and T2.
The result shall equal 3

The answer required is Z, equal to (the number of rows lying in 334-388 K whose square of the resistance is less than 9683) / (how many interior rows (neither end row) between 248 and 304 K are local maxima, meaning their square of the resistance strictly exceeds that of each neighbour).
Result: 2.7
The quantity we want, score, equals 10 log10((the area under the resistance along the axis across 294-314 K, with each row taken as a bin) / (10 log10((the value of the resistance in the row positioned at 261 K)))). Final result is 20.5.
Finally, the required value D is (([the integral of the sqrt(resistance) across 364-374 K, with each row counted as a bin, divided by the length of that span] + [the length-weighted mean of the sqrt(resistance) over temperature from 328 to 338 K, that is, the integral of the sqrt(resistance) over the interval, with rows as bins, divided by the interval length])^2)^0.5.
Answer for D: 20.2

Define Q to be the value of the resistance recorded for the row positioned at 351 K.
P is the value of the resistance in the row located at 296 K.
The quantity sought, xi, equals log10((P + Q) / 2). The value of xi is 2.02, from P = 115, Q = 93.1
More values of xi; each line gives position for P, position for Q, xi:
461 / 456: 1.96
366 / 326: 1.96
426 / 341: 1.98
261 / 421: 2.03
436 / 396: 2.01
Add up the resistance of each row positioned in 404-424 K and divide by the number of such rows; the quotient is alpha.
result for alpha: 96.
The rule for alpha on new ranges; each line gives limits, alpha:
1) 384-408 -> 104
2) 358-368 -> 92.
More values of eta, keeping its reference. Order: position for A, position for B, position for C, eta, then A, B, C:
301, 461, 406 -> -0.9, 6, 5.6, -1.1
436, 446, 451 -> -0.7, -2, -4.7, 1.0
